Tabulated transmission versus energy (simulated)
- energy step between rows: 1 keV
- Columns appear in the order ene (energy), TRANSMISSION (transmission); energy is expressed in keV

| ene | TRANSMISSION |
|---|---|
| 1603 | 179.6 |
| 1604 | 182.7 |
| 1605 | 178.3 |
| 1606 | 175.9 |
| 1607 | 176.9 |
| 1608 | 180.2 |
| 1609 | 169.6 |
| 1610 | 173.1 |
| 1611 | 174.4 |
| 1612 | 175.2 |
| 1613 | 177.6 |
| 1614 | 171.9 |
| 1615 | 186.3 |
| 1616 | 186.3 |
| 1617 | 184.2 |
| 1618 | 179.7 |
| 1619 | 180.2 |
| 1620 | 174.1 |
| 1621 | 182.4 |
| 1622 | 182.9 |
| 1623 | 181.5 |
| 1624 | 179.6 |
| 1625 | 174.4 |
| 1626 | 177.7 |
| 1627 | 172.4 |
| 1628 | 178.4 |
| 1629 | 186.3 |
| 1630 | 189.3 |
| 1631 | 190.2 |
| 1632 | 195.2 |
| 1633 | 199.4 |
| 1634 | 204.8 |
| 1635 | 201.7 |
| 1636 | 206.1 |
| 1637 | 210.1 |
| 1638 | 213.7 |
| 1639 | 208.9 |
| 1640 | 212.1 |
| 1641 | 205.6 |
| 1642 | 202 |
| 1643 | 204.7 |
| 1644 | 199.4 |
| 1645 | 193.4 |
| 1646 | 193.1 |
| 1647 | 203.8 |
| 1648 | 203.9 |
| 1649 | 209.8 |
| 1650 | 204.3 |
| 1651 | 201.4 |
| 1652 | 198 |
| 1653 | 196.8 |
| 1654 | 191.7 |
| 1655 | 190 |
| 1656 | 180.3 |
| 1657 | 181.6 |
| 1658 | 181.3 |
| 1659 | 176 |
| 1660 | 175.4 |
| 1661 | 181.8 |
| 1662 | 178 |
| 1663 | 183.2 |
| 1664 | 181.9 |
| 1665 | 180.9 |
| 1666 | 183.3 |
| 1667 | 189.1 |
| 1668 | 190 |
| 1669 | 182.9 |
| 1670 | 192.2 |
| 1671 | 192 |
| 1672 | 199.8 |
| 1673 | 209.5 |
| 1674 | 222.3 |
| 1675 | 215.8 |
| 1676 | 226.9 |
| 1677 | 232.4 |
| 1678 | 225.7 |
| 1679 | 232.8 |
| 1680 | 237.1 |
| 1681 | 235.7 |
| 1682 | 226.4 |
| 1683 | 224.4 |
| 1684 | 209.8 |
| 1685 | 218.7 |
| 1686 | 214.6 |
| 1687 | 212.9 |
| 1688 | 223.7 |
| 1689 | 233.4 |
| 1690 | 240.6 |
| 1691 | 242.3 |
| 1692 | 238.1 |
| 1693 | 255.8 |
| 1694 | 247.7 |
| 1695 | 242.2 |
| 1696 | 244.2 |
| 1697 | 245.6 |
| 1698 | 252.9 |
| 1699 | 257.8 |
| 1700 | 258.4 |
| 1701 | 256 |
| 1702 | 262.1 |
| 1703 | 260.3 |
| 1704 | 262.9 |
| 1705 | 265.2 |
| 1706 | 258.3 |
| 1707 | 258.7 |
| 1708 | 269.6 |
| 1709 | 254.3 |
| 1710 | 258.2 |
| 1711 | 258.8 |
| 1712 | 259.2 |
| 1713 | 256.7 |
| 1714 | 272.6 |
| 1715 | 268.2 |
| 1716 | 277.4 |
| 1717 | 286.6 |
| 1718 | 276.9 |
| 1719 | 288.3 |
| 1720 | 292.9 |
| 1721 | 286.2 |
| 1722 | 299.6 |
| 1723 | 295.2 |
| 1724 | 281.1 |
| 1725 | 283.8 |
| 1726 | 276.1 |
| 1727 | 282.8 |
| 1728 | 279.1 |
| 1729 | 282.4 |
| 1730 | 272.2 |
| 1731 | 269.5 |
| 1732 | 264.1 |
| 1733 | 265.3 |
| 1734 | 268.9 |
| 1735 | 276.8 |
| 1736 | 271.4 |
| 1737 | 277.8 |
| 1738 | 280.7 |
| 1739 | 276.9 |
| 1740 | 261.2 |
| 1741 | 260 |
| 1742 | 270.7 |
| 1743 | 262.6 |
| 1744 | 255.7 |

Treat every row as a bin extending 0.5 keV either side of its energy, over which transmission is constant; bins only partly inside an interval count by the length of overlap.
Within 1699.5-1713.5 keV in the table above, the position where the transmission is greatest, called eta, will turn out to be 1708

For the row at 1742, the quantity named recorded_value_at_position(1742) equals 270.7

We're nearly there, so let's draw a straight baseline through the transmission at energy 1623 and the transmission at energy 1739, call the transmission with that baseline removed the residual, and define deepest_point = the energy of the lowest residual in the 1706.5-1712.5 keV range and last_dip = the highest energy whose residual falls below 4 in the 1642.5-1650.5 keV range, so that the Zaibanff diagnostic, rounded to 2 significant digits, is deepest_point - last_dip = 59 keV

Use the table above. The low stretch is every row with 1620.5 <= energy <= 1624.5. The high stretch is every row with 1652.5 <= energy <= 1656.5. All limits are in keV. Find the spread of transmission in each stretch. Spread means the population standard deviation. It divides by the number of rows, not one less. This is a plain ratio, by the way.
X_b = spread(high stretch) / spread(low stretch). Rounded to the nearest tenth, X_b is 4.7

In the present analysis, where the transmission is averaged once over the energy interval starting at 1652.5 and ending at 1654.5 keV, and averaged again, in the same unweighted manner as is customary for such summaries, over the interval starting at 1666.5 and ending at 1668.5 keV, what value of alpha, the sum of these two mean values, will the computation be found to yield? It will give 384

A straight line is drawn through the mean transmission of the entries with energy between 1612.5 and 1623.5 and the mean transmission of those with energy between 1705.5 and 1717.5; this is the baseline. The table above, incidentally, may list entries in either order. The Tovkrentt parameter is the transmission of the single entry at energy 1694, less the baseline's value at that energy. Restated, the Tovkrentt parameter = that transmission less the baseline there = -1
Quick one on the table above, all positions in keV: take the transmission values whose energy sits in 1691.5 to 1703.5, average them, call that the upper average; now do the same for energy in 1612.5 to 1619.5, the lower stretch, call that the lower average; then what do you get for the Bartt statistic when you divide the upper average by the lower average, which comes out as 1.39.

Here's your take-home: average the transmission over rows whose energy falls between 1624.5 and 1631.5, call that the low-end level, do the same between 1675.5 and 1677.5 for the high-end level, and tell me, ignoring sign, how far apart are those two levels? 48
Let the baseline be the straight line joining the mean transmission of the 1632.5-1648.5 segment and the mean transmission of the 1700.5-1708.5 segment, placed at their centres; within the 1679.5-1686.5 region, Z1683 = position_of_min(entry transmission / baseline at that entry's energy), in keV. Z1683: 1684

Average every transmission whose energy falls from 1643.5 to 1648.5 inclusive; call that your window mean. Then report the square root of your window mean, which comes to 14.1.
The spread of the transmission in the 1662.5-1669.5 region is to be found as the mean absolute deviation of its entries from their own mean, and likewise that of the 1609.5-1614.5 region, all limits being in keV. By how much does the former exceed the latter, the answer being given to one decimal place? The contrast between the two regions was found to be 1.3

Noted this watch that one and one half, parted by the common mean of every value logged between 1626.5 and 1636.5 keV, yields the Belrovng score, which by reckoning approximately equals 0.0078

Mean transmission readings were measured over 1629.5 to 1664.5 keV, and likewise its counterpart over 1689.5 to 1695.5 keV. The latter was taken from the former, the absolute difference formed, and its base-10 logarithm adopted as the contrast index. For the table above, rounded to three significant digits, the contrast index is 1.69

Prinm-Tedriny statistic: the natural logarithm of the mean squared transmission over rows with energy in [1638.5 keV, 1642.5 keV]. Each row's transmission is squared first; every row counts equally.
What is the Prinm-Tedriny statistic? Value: 10.7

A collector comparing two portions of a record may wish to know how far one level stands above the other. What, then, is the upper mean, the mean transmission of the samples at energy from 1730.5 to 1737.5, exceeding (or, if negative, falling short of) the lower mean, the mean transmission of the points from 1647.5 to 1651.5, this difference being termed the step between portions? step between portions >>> 66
